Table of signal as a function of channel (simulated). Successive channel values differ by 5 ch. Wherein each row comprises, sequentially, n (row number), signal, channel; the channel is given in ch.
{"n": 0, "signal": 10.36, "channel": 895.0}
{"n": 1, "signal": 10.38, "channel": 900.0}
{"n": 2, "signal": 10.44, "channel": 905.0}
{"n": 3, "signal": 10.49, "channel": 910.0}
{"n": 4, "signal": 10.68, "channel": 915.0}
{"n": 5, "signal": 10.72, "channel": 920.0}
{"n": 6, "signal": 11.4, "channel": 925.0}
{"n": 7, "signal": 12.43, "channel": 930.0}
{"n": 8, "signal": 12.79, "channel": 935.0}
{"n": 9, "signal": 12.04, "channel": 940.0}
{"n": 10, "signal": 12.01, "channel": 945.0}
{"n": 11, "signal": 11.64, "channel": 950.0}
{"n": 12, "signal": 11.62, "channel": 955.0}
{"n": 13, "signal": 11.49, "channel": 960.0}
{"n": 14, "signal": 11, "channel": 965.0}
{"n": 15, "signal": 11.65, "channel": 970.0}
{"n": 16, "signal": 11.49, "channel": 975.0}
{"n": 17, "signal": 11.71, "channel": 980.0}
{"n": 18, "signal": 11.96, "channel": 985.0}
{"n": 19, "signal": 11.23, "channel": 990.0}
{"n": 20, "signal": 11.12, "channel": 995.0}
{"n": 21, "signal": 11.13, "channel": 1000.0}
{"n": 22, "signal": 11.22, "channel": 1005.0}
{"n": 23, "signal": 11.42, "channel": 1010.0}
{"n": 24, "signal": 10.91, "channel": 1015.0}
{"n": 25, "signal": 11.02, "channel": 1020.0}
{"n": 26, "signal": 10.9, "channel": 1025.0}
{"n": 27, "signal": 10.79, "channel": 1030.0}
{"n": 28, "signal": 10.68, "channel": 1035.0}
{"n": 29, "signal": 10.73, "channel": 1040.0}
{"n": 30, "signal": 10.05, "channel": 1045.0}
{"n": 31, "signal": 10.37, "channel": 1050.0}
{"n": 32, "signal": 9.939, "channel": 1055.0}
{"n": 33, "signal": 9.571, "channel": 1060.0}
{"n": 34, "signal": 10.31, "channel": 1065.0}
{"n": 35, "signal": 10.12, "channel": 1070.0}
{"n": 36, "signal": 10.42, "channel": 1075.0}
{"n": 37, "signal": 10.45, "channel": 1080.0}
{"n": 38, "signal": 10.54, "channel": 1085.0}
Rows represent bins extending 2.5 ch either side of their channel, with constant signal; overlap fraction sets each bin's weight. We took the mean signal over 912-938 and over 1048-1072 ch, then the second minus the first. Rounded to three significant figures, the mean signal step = -1.54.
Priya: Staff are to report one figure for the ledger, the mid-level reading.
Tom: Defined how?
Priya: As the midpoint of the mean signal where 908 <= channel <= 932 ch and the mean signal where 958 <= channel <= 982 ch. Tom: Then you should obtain 11.3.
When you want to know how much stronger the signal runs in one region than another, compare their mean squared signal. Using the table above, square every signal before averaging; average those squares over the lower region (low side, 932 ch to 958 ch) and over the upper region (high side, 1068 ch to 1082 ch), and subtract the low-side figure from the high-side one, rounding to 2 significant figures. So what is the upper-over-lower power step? -38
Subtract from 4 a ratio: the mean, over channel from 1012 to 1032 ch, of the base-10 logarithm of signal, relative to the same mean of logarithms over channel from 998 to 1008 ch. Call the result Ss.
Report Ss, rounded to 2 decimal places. 3.01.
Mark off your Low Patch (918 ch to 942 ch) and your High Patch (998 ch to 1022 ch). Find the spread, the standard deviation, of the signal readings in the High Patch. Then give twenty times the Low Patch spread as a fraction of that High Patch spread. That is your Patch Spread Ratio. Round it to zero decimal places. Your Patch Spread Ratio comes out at 85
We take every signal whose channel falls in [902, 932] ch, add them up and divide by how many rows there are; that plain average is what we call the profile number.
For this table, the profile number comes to 11.0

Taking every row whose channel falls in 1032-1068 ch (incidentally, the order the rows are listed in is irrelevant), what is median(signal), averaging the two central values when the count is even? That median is 10.3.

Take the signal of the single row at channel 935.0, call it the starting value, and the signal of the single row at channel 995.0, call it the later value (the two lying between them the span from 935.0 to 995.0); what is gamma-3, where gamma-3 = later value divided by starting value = 0.87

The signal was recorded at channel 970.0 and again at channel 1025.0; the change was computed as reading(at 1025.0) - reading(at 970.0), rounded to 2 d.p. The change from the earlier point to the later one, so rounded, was -0.75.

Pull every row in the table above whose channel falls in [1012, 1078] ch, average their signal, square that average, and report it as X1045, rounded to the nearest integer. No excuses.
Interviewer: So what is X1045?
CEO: 109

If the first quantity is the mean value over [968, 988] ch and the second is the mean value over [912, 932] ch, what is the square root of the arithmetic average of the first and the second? 3.39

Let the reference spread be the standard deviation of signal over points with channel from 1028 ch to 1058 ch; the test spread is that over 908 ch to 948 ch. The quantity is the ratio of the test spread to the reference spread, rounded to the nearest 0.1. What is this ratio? 2.4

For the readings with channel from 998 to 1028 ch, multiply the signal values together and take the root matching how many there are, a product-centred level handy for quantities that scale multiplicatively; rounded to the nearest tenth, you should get 11.1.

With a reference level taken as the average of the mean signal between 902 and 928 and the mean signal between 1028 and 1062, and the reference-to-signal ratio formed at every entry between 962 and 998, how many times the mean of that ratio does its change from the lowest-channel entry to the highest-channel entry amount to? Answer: -0.01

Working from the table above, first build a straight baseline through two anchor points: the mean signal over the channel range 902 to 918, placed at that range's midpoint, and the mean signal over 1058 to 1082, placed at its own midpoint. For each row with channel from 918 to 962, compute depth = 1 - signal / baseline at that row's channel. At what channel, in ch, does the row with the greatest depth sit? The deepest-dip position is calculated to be 920.0 ch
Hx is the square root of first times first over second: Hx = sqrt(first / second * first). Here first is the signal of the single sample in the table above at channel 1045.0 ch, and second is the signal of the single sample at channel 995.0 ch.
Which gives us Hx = 3.01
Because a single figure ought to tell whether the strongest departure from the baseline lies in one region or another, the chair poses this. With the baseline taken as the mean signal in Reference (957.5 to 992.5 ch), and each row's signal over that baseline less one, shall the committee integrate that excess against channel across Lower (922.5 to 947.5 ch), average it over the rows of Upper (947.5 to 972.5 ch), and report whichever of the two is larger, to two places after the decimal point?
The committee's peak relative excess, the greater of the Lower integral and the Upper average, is 1.37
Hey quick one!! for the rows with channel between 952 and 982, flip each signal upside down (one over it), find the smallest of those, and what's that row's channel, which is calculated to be 980.0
